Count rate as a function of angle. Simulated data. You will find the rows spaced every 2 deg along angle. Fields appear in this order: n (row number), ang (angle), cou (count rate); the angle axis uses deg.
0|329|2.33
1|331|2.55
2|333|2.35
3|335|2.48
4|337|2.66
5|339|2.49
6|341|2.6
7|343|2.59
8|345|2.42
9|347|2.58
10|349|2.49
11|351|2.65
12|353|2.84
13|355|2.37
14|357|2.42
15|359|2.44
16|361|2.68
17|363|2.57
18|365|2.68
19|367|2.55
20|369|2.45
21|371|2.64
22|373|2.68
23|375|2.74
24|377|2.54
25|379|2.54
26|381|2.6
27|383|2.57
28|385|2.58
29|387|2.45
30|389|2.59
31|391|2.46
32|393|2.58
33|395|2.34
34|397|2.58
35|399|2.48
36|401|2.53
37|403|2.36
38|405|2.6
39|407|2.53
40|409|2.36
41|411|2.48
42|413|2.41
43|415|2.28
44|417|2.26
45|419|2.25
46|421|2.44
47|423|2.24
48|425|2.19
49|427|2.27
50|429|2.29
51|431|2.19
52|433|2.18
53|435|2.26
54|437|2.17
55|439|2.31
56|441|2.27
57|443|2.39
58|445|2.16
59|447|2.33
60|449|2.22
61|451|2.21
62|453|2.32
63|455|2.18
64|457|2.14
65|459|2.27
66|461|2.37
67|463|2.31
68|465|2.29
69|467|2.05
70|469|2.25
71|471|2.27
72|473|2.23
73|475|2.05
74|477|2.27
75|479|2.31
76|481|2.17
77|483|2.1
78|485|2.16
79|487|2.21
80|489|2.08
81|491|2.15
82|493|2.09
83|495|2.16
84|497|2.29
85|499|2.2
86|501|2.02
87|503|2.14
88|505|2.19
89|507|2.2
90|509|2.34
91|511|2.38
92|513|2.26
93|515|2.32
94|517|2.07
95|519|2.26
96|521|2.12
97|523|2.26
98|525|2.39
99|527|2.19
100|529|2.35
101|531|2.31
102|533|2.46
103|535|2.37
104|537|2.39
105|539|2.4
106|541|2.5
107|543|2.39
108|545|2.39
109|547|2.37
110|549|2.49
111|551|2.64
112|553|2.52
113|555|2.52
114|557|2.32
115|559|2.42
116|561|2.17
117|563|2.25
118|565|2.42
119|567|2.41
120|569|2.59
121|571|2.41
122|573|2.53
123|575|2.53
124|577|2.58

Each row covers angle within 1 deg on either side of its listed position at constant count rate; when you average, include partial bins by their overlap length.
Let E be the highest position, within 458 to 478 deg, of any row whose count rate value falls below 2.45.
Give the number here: 477 deg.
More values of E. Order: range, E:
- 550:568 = 567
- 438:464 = 463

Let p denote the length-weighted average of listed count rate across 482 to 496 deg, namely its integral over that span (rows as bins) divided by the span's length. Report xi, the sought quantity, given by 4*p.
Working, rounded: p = 2.14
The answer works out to 8.5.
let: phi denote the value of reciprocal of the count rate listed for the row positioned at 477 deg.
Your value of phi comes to 0.441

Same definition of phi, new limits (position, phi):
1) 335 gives 0.403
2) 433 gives 0.459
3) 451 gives 0.452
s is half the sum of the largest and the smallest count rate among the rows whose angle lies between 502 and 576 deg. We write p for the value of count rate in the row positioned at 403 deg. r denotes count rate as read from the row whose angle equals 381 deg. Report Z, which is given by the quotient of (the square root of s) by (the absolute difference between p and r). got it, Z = 6.4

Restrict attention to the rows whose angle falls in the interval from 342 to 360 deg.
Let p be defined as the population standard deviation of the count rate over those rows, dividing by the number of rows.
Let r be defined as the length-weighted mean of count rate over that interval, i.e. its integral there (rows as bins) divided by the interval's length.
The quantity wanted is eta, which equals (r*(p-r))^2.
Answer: 37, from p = 0.140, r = 2.53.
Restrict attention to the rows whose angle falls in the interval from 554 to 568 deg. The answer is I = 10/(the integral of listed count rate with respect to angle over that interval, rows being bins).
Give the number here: 0.30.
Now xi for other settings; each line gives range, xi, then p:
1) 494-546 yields 9.1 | 2.28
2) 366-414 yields 10.1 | 2.53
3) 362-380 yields 10.4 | 2.60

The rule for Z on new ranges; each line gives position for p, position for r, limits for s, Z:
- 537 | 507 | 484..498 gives 7.8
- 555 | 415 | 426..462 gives 6.3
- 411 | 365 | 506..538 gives 7.5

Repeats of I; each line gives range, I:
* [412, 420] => 0.54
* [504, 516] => 0.37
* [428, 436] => 0.56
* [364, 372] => 0.48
